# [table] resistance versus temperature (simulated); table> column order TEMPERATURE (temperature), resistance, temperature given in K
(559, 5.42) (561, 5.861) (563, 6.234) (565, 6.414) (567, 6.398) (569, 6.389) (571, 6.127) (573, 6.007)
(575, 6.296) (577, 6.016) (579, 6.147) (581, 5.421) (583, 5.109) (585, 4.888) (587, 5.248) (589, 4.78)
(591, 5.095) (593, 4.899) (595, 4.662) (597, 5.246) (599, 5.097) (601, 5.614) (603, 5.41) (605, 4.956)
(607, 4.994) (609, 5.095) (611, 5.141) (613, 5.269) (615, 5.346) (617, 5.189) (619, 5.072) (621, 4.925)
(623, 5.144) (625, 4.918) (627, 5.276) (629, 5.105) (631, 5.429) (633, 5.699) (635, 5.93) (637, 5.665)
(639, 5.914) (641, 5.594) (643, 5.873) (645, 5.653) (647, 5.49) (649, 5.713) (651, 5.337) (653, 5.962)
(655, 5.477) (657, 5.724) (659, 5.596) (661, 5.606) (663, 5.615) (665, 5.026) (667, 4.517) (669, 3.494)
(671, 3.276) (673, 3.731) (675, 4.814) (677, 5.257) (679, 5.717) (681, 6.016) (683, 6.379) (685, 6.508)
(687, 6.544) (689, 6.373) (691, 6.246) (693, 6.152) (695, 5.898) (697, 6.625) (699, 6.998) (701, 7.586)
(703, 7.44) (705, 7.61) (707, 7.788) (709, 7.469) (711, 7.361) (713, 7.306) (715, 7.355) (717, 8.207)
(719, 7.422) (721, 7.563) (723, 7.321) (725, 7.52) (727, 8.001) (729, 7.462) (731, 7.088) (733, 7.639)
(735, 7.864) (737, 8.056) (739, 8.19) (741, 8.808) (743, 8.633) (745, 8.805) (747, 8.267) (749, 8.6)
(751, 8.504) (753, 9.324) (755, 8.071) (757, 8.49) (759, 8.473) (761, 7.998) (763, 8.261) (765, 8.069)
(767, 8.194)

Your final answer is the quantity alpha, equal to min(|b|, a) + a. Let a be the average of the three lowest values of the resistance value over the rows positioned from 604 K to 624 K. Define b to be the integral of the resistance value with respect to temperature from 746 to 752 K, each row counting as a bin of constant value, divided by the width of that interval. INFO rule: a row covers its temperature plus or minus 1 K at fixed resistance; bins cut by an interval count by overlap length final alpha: 9.9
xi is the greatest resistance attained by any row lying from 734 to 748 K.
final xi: 8.808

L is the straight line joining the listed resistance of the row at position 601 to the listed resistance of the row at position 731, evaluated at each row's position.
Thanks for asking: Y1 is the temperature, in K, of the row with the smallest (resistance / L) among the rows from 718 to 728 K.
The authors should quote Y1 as 723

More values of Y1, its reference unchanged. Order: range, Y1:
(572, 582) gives 581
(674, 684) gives 675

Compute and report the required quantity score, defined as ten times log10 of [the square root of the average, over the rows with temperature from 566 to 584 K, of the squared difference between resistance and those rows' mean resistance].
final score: -4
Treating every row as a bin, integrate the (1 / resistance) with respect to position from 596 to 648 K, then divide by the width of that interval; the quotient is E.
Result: 0.188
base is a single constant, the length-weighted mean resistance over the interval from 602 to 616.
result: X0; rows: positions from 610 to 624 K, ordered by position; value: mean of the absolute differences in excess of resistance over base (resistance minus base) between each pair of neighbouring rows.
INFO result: 0.14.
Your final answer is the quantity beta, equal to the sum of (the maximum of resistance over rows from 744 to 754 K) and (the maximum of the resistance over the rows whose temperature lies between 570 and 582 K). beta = 15.6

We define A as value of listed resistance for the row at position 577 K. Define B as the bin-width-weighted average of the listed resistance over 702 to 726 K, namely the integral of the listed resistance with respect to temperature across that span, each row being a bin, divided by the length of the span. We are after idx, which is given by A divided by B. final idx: 0.80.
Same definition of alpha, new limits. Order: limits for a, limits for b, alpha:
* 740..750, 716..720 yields 16.3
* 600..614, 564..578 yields 10.0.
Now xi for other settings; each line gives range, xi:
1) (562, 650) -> 6.414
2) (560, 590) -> 6.414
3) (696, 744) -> 8.808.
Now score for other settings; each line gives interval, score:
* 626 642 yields -6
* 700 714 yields -8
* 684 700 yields -5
